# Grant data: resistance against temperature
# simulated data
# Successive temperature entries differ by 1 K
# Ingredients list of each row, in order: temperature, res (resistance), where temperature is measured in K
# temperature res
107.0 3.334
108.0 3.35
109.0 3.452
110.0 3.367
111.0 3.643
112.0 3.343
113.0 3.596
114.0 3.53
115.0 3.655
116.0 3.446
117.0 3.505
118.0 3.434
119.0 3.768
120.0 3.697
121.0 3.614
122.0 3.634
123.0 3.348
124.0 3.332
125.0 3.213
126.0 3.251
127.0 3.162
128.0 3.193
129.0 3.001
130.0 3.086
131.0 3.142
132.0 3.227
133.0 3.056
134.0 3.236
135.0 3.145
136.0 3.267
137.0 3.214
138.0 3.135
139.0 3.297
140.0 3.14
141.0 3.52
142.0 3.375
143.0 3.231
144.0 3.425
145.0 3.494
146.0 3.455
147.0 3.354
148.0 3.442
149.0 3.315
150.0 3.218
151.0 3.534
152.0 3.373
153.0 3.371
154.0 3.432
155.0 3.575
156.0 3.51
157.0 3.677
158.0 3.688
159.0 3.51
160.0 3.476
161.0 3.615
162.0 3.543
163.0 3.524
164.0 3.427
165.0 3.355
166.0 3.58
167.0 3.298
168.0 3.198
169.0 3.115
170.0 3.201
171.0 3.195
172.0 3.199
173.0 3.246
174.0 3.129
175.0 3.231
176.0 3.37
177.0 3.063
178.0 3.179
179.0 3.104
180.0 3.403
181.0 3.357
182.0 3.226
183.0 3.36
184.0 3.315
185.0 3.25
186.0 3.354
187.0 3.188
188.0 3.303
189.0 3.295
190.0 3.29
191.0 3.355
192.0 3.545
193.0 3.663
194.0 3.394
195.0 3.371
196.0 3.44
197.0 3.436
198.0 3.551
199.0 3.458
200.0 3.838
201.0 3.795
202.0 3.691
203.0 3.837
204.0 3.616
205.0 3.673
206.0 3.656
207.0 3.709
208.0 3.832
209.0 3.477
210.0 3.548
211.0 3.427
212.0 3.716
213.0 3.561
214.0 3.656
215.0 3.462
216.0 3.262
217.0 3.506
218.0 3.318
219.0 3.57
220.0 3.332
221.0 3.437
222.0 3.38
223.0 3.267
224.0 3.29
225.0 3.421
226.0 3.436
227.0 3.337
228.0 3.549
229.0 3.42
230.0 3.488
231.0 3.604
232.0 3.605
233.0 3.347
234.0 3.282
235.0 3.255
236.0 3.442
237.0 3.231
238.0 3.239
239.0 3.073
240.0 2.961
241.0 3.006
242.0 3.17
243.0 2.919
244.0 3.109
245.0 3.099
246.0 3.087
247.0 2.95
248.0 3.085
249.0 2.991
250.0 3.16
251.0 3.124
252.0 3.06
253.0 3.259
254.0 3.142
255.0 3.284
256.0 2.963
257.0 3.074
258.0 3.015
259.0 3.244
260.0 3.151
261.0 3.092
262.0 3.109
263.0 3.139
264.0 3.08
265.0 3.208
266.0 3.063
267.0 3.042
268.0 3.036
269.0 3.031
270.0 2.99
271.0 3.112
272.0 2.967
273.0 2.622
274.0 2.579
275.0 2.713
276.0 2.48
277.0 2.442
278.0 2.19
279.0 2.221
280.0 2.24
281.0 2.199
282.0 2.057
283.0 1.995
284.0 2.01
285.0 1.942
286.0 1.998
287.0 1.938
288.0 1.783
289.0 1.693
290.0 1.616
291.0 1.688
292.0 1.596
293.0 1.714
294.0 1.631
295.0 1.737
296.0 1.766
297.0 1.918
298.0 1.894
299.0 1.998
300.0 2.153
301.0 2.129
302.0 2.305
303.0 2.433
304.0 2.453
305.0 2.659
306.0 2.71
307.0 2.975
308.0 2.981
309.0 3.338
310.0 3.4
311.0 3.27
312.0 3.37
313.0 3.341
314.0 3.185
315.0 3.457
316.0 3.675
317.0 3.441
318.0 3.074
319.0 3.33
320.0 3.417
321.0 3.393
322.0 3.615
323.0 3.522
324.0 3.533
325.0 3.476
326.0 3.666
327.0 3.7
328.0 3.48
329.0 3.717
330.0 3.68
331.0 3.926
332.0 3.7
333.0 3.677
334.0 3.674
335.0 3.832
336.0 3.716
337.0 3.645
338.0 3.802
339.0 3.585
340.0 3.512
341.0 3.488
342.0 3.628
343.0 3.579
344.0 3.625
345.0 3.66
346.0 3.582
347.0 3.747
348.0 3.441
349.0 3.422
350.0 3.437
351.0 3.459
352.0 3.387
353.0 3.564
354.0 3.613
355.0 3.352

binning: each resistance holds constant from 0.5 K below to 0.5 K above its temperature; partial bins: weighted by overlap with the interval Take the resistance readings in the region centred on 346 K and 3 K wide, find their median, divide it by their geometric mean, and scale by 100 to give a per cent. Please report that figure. 100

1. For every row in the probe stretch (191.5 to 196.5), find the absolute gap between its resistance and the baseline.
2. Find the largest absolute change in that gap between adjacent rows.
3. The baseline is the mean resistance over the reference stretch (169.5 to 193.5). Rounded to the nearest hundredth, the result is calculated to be 0.27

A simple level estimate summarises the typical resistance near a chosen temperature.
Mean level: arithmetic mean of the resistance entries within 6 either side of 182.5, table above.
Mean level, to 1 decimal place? 3.3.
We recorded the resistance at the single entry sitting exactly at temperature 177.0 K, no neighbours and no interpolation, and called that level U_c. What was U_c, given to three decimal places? 3.063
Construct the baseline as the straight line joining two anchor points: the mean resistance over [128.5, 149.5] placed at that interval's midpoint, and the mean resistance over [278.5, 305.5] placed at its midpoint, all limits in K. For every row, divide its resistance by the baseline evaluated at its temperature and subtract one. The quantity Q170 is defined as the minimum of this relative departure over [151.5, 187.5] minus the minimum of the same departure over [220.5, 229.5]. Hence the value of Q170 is -0.24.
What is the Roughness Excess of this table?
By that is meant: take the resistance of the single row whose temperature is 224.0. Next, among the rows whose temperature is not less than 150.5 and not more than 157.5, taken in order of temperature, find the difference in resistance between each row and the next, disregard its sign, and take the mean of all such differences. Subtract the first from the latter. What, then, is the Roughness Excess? -3.2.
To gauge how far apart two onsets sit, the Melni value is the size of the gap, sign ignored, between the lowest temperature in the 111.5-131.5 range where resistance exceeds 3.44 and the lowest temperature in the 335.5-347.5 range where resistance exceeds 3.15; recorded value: 223 K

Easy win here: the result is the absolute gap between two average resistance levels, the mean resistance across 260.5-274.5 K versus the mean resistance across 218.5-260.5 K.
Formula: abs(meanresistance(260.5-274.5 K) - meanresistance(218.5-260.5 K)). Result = 0.23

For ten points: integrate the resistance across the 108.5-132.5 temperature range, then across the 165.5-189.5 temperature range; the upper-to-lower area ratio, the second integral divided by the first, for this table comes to 0.96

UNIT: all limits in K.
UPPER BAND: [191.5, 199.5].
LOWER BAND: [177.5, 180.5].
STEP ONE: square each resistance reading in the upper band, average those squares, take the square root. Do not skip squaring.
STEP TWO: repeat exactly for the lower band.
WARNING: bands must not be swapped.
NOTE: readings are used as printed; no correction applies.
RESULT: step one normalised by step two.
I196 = 1.08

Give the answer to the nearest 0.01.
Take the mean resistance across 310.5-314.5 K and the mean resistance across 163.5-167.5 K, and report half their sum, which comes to 3.35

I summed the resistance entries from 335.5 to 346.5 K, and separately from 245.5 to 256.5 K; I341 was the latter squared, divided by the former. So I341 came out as 29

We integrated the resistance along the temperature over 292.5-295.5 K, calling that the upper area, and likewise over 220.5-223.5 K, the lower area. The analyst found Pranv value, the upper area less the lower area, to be -5.0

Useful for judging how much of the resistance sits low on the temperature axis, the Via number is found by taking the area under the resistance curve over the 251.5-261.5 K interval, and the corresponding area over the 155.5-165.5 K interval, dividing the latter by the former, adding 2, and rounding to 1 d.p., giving 3.1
